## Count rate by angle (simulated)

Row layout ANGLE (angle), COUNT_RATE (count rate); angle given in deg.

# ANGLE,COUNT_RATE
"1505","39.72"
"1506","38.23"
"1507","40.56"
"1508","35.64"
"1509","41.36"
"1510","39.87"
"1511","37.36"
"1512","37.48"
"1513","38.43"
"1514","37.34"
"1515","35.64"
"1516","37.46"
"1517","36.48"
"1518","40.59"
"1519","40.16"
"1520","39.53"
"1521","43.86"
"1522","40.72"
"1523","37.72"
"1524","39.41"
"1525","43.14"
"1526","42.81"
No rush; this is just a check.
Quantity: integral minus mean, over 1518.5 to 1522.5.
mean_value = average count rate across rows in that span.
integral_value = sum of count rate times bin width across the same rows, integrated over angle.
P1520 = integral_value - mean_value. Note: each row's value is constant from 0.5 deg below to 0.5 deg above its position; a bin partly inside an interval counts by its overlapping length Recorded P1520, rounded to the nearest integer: 123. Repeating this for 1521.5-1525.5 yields 121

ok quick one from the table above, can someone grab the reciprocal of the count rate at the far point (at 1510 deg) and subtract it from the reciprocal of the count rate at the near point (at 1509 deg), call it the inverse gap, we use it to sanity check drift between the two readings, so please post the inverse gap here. -0.001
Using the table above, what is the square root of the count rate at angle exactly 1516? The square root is 6.1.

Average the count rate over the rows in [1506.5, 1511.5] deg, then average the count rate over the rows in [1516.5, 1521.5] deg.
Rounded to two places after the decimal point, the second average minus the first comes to 1.17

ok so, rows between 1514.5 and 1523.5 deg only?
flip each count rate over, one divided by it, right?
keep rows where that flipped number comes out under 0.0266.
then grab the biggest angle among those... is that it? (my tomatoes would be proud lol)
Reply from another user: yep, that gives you 1523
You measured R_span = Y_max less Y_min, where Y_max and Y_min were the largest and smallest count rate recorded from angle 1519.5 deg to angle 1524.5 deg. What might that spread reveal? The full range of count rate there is 6.1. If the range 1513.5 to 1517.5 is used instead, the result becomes 1.8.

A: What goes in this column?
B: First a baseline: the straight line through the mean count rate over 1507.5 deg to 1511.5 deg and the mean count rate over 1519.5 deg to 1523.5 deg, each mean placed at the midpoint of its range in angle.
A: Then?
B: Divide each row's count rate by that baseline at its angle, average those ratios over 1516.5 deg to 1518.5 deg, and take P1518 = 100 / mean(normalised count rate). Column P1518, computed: 103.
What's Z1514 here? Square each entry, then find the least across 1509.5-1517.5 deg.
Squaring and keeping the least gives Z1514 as 1270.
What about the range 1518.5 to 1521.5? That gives 1563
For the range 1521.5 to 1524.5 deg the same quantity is 1423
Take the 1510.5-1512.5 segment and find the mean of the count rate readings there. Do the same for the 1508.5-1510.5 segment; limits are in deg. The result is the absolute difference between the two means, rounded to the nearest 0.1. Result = 3.2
